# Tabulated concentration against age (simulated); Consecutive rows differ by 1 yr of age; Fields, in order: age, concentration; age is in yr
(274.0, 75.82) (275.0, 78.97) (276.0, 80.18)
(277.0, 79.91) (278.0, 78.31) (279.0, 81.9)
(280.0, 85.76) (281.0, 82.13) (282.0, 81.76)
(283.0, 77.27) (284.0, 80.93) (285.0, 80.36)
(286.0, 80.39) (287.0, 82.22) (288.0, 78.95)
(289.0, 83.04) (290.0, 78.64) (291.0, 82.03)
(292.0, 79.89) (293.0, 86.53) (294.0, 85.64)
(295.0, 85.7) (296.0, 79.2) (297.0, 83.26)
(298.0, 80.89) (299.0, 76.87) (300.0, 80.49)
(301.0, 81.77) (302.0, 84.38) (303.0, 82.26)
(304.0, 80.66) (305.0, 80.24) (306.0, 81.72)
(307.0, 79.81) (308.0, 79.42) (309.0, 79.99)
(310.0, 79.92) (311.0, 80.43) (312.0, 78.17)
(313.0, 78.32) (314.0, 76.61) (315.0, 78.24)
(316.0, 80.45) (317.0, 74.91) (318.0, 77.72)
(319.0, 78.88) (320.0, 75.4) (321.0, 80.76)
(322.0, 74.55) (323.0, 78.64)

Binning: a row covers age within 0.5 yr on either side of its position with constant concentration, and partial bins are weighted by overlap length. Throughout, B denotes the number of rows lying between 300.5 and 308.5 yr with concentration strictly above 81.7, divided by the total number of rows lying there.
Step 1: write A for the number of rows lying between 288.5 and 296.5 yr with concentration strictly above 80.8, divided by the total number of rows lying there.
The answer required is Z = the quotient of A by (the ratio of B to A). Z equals 0.8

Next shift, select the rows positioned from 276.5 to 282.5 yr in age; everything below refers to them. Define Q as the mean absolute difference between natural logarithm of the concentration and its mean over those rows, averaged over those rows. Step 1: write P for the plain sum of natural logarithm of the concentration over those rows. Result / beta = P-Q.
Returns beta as 26.4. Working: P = 26.4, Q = 0.021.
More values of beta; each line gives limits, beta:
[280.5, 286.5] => 26.3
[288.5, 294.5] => 26.5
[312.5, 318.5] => 26.1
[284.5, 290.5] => 26.3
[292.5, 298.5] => 26.5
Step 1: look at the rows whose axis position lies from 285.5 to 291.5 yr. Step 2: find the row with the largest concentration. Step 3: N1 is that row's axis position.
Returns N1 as 289.0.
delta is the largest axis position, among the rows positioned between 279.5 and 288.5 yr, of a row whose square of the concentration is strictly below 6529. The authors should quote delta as 288.0 yr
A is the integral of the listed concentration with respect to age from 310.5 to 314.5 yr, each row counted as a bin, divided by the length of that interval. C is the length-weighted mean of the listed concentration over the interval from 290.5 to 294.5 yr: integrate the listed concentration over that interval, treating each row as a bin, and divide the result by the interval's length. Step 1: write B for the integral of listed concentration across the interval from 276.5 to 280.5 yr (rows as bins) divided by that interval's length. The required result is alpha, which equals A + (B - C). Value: 76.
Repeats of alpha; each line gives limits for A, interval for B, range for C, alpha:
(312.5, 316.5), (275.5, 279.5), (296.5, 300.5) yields 78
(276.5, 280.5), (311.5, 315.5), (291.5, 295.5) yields 75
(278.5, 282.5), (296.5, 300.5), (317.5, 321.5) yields 85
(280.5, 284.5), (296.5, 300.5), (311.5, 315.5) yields 83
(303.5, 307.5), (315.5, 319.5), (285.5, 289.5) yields 77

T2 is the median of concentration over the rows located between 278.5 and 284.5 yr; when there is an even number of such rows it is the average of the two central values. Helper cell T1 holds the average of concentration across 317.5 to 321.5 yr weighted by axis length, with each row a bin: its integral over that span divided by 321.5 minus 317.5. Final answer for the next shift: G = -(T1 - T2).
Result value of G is 4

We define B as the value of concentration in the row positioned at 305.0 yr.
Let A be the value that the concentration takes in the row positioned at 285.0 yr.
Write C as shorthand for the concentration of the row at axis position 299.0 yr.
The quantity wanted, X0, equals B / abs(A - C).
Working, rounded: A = 80.36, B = 80.24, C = 76.87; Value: 23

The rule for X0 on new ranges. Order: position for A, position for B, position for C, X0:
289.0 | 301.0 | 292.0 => 26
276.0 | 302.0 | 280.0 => 15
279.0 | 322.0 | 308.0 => 30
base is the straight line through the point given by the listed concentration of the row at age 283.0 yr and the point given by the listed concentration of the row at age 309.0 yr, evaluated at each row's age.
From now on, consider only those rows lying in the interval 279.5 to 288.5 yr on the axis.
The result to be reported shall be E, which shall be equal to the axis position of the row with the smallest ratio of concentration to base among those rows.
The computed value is 283.0 yr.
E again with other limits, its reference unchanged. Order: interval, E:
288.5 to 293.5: 290.0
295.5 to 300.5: 299.0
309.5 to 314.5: 314.0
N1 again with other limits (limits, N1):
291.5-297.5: 293.0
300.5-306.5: 302.0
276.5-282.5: 280.0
